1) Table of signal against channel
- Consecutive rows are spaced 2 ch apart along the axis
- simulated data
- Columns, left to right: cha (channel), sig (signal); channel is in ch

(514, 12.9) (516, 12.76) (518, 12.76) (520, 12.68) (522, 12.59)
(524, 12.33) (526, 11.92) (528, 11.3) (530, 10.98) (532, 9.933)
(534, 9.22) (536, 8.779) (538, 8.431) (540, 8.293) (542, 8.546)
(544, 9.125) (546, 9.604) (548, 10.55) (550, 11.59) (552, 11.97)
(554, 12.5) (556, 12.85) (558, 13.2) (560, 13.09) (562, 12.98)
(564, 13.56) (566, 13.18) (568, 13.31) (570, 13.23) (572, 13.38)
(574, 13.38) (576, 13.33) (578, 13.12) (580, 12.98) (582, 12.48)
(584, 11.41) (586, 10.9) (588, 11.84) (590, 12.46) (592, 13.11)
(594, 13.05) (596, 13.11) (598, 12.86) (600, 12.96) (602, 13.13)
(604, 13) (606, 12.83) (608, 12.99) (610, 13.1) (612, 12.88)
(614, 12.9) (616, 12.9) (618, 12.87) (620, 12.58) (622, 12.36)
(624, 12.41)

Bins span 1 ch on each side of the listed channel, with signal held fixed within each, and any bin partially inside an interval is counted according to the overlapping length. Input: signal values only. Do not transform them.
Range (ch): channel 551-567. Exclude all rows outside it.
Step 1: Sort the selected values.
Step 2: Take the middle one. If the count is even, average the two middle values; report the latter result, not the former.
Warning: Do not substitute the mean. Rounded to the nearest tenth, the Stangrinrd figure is 13.0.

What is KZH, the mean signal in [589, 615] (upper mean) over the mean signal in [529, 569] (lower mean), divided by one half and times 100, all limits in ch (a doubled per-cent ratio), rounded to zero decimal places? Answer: 234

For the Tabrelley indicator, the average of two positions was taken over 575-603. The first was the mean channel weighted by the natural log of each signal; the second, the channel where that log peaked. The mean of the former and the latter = 582.5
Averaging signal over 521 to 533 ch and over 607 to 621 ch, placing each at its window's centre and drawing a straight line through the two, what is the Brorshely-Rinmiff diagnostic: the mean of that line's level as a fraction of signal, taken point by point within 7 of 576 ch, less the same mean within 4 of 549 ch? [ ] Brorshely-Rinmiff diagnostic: -0.16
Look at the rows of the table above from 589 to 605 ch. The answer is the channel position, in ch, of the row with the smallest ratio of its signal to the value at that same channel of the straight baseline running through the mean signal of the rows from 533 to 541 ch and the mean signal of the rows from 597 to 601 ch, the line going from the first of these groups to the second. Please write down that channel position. 604 ch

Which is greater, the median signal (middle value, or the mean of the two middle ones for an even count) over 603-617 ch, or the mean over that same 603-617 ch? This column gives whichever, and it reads 12.9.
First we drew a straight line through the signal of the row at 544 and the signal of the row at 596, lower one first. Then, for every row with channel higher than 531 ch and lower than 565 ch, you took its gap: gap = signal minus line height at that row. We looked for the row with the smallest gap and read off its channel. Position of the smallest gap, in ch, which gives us 540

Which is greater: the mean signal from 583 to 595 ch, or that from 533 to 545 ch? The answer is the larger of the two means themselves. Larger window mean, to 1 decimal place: 12.1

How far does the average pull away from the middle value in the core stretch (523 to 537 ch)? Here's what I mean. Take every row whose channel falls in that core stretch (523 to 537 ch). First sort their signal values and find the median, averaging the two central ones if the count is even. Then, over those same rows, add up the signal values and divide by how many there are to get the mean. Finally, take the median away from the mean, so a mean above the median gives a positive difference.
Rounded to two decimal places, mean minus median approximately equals -0.34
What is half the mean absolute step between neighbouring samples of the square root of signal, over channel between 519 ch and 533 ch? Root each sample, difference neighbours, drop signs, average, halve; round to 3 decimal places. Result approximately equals 0.034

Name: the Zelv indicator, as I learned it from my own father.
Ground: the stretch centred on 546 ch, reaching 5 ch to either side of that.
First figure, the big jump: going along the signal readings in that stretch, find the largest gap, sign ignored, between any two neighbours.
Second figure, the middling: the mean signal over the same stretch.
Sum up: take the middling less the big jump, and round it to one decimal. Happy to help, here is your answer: 8.8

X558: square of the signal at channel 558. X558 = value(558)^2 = 174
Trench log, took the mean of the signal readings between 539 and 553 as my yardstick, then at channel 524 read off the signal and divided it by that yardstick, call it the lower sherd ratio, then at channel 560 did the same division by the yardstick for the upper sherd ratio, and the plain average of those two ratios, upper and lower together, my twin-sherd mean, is 1.28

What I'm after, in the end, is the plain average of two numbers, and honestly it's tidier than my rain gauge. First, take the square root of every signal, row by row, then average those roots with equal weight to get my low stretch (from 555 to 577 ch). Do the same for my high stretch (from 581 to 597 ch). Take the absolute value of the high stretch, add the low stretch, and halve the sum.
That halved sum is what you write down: 3.57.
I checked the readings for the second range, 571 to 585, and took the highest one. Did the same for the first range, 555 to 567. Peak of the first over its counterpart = 1.01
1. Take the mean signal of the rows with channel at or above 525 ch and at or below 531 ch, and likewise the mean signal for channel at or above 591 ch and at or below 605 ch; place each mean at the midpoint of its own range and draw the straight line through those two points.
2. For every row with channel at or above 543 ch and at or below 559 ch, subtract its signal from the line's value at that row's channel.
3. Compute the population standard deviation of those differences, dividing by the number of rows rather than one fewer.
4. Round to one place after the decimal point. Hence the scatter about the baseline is 1.3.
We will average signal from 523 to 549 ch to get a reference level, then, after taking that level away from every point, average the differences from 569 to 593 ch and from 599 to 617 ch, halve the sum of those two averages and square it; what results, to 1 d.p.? 8.3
